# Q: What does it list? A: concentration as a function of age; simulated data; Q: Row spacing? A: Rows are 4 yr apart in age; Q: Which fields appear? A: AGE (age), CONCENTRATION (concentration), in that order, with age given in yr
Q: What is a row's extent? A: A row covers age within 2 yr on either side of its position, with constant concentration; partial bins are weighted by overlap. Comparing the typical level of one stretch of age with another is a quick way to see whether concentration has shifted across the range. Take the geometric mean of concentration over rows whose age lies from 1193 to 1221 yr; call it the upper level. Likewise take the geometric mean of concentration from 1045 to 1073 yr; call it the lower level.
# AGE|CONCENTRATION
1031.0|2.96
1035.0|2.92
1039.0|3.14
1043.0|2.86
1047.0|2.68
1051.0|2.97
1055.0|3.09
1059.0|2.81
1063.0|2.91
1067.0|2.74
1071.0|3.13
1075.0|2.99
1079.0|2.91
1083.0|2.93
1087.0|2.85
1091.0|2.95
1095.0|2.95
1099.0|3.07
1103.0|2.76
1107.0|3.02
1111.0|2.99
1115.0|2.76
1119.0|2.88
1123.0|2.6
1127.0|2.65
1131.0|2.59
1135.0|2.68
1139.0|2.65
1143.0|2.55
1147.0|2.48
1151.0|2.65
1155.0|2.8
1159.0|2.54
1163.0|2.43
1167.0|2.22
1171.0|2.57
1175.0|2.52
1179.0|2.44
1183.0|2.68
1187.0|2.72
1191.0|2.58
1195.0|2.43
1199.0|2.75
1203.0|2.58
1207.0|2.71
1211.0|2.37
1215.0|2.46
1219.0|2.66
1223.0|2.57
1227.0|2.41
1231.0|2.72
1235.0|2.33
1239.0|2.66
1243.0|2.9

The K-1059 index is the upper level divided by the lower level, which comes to 0.883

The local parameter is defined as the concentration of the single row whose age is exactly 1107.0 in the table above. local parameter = 3.02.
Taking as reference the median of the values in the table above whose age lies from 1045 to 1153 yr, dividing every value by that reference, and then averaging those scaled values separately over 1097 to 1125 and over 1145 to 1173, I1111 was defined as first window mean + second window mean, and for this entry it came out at 1.89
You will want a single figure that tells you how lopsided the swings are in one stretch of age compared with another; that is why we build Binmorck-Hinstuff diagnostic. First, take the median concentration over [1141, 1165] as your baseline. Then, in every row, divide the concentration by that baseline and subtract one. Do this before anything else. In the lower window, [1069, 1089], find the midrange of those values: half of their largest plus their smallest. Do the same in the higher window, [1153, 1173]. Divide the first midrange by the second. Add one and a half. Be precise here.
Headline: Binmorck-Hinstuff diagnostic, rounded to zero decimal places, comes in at -11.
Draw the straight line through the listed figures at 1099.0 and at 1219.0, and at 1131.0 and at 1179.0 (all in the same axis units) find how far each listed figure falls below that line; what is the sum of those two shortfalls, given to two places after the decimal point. 0.73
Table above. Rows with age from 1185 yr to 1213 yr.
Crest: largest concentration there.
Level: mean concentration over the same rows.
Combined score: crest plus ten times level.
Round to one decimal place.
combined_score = 28.7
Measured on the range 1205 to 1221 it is 28.2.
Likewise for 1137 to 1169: 28.2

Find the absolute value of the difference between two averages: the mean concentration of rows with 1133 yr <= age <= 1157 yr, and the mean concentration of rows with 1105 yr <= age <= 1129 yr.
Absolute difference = 0.2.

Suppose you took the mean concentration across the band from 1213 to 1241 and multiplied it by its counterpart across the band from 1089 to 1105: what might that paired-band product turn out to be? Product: 7.5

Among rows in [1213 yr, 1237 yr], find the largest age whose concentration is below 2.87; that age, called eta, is 1235.0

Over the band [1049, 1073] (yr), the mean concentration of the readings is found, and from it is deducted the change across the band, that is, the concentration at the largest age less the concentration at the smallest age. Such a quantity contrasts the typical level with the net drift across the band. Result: 2.78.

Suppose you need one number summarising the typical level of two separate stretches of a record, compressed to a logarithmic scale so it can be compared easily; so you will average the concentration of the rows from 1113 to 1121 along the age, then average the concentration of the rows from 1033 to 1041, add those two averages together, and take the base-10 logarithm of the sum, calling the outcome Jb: 0.767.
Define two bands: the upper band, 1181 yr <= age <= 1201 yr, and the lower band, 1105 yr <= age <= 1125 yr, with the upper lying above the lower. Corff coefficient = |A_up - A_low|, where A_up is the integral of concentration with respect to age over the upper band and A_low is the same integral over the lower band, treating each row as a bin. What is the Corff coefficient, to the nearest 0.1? 4.4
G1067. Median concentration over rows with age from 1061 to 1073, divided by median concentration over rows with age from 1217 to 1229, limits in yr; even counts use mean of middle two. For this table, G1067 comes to 1.13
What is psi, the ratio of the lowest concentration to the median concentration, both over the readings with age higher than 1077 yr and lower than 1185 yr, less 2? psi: -1.17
